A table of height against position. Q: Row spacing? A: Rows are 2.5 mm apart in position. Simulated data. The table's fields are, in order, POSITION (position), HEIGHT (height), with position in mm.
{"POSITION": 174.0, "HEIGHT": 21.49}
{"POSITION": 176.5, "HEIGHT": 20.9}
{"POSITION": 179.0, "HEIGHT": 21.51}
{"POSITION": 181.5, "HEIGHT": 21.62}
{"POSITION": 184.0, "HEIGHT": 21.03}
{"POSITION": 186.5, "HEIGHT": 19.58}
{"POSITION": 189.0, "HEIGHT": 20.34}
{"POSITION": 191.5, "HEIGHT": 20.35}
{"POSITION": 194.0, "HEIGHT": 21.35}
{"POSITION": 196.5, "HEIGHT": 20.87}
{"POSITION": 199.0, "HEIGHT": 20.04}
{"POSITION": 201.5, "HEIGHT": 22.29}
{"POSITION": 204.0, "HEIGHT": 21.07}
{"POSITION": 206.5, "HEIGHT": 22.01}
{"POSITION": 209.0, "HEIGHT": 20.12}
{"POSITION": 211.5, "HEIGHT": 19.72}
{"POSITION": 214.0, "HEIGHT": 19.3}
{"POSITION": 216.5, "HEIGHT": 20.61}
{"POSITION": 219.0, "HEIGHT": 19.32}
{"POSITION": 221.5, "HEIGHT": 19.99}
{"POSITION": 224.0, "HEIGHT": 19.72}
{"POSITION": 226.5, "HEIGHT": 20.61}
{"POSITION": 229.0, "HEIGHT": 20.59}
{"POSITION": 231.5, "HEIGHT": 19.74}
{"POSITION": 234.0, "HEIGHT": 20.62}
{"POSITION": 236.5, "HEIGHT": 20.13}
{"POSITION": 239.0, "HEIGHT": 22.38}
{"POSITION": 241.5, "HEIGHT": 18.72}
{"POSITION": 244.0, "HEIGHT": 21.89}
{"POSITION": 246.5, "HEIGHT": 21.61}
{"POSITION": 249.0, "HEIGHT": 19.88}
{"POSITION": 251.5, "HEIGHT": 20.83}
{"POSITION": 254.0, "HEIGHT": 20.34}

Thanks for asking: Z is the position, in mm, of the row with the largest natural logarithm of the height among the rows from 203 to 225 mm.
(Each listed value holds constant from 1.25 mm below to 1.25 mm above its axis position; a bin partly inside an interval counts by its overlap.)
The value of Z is 206.5 mm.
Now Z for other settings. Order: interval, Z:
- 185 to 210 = 201.5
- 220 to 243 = 239.0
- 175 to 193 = 181.5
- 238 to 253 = 239.0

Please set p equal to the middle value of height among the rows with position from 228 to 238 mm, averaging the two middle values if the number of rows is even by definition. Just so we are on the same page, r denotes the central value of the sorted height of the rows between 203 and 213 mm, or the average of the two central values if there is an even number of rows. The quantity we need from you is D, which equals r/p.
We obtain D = 1.01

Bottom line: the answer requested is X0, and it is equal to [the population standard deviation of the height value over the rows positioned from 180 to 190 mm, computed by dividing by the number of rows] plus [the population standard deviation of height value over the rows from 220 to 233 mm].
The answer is 1.2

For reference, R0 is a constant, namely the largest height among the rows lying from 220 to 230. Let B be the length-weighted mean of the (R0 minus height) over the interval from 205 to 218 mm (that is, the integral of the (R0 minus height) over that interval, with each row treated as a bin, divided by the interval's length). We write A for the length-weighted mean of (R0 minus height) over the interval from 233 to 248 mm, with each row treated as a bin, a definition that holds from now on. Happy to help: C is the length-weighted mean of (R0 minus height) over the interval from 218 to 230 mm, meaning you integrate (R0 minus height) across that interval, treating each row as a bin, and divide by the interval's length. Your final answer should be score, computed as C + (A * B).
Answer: 0.49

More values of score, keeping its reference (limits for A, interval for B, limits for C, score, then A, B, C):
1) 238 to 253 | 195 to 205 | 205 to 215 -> 0.39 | -0.2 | -0.46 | 0.3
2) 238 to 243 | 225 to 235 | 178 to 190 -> -0.18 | 0.1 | 0.24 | -0.2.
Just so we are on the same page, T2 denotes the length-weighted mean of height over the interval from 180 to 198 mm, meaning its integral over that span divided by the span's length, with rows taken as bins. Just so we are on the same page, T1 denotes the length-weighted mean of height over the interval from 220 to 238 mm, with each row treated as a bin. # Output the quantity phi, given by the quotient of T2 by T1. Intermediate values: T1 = 20.2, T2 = 20.7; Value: 1.03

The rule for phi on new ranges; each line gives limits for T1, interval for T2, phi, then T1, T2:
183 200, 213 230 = 0.98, 20.5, 20.0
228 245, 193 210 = 1.03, 20.6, 21.1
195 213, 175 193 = 1.00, 20.9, 20.8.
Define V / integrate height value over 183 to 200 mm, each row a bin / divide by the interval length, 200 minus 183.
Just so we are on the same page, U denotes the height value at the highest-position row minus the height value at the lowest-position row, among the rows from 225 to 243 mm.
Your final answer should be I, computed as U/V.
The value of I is -0.09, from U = -1.9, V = 20.5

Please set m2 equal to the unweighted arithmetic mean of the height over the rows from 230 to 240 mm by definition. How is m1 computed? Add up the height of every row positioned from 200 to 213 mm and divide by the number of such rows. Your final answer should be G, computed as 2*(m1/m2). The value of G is 2.031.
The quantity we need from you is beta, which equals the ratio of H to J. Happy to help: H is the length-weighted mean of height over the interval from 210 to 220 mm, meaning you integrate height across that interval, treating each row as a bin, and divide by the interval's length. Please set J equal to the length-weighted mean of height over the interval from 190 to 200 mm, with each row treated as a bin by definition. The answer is 0.96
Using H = 19.76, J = 20.7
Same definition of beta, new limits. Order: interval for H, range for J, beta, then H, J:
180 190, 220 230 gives 1.02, 20.67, 20.2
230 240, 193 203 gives 0.98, 20.67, 21.1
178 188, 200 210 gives 0.98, 20.91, 21.4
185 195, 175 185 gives 0.96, 20.40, 21.3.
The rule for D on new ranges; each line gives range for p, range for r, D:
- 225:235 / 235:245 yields 1.02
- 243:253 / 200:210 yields 1.02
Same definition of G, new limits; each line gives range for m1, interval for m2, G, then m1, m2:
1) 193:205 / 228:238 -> 2.084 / 21.1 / 20.3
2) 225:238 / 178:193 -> 1.961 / 20.3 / 20.7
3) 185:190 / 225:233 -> 1.965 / 20.0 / 20.3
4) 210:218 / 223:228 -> 1.971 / 19.9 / 20.2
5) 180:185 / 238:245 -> 2.031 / 21.3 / 21.0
